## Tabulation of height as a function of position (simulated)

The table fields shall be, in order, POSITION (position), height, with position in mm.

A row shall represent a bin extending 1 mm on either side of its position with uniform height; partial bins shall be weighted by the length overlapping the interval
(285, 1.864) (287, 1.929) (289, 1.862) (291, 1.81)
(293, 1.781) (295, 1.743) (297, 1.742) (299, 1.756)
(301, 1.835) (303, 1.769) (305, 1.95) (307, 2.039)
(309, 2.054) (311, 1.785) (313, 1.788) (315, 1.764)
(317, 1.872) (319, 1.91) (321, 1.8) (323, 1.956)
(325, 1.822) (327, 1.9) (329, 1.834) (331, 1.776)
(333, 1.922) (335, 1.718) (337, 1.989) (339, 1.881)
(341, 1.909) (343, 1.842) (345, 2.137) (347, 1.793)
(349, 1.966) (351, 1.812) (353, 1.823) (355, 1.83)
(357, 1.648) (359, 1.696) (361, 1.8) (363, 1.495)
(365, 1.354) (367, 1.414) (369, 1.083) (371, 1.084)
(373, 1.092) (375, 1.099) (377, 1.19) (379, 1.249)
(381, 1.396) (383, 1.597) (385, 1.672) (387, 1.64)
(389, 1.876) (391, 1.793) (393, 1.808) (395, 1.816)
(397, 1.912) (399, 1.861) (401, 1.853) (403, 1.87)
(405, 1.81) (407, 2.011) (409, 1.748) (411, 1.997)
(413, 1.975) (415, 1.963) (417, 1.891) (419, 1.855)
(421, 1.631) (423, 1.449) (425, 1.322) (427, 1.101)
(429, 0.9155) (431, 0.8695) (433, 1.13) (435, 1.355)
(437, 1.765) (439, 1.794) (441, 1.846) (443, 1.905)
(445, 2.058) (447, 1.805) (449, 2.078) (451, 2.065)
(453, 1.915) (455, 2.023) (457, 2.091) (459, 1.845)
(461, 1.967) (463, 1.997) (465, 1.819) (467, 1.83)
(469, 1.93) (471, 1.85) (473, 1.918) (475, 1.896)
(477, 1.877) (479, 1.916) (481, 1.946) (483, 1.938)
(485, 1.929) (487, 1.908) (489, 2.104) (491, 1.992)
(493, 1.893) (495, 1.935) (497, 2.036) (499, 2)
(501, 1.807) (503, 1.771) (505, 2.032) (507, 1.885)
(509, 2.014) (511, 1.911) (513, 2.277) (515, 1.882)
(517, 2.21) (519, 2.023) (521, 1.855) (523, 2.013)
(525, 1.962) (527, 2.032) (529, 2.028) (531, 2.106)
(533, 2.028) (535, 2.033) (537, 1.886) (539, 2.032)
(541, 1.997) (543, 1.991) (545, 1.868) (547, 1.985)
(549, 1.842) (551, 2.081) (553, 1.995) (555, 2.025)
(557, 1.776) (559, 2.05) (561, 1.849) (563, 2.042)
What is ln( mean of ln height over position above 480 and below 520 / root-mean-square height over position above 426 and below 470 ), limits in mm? -0.96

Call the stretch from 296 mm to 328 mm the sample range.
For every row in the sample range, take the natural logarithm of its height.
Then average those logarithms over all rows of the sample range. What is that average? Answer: 0.62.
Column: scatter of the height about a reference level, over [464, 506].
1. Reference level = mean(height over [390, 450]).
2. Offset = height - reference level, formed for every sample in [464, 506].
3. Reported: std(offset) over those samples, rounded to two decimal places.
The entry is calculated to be 0.08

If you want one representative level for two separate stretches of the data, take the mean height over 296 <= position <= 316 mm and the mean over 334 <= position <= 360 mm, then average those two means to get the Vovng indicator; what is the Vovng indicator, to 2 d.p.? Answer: 1.85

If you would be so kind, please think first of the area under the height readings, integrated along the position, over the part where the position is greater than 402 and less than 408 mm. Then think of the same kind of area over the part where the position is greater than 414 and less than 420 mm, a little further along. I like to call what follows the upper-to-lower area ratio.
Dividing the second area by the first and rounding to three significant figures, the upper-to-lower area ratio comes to 1.00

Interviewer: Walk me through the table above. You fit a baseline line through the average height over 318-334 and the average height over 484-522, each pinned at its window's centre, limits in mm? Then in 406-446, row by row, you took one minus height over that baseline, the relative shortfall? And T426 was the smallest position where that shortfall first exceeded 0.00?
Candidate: 409 mm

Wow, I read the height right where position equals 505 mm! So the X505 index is 2.032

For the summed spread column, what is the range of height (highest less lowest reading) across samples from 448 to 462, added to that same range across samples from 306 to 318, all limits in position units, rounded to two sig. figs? 0.54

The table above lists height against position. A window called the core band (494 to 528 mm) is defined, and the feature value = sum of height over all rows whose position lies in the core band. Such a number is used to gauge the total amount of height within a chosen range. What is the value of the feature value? 34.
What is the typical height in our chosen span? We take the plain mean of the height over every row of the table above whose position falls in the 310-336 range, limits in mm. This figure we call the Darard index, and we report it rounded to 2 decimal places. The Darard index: 1.83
